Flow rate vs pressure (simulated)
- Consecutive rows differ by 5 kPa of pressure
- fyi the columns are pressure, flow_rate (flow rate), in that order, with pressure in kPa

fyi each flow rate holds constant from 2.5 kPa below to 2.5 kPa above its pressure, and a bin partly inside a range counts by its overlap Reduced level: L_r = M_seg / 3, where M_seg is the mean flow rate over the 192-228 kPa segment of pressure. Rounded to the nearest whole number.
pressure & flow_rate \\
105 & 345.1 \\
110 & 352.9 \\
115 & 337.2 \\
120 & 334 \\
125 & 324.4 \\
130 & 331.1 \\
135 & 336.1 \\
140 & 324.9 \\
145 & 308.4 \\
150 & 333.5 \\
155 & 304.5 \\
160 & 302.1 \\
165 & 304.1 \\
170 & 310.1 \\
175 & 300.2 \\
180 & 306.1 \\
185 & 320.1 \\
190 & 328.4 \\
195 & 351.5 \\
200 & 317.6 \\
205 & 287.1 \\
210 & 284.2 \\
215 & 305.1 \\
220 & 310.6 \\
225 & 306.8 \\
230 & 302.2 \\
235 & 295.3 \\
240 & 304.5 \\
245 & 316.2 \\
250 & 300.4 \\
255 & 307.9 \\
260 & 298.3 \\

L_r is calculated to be 103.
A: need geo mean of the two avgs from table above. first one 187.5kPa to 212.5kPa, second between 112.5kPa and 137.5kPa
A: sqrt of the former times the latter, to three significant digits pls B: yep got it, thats 323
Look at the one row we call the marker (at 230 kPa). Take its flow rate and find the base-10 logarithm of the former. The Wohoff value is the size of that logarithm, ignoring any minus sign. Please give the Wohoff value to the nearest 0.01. 2.48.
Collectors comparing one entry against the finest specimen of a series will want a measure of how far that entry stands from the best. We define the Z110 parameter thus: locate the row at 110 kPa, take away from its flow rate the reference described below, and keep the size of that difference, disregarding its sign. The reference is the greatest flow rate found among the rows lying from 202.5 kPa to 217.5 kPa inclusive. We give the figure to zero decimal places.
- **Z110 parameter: 48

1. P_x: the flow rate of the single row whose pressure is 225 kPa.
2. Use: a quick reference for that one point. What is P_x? 306.8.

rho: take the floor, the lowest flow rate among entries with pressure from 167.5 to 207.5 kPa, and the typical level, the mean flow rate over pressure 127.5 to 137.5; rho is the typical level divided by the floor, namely 1.16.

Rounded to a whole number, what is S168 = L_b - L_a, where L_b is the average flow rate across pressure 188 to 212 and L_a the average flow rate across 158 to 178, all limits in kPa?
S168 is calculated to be 10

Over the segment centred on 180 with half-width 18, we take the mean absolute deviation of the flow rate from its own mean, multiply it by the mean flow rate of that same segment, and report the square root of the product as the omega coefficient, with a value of 66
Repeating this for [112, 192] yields 63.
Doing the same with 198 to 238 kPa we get 53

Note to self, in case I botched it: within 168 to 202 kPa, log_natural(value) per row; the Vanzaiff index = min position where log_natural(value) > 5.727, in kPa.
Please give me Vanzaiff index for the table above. 170 kPa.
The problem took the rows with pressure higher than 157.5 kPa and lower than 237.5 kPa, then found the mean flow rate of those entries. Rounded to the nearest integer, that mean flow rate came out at 308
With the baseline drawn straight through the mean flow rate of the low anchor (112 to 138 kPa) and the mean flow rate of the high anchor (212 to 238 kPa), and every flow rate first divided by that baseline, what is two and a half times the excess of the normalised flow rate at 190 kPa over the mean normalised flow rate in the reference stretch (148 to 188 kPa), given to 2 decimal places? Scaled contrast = 0.20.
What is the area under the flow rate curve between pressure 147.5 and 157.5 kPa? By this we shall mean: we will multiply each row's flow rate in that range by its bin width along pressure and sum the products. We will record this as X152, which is 3190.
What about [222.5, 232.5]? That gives 3045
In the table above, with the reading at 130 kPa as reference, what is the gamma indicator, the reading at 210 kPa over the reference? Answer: 0.86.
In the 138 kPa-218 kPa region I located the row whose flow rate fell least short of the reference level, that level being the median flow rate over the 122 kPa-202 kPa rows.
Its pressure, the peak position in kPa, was 195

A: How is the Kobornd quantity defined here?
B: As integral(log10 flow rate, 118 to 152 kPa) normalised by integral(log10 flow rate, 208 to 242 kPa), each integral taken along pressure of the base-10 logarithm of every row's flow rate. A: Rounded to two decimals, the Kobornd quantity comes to 1.01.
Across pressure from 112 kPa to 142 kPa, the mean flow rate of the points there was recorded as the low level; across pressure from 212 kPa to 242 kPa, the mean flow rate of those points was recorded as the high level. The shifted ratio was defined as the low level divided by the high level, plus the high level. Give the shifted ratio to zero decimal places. 305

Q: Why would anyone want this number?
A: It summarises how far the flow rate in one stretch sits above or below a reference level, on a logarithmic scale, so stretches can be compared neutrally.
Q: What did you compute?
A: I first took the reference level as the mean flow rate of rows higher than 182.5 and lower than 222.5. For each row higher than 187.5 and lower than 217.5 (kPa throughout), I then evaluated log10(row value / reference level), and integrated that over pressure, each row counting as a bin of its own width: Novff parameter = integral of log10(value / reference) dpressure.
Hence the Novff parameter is -0.1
